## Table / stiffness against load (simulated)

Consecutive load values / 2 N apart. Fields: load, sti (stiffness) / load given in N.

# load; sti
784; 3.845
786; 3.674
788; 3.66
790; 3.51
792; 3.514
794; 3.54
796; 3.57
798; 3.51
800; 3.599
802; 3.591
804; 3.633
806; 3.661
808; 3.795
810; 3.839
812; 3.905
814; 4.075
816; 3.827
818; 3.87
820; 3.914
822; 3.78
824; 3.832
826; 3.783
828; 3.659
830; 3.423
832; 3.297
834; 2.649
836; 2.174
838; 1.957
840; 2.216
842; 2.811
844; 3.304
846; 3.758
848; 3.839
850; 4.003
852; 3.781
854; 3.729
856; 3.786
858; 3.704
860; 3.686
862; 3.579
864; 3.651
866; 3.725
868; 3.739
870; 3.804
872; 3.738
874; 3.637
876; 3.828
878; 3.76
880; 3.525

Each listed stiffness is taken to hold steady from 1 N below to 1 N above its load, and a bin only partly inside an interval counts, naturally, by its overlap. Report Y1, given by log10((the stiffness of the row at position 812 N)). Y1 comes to 0.592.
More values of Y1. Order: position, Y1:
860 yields 0.567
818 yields 0.588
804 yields 0.560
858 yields 0.569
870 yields 0.580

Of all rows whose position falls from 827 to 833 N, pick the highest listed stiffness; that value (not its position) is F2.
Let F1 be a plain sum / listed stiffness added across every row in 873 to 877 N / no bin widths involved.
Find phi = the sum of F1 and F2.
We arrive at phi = 11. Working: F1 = 7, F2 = 3.659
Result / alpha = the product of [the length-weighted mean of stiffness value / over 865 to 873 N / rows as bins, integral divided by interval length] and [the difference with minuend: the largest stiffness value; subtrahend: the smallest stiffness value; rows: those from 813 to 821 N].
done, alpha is 0.9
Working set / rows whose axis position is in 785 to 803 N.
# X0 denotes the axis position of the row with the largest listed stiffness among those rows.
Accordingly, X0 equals 786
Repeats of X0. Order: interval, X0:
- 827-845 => 828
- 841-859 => 850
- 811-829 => 814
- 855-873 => 870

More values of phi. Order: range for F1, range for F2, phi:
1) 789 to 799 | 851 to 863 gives 21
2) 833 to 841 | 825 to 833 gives 13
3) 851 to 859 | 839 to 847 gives 19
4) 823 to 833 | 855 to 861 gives 22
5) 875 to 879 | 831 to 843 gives 11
